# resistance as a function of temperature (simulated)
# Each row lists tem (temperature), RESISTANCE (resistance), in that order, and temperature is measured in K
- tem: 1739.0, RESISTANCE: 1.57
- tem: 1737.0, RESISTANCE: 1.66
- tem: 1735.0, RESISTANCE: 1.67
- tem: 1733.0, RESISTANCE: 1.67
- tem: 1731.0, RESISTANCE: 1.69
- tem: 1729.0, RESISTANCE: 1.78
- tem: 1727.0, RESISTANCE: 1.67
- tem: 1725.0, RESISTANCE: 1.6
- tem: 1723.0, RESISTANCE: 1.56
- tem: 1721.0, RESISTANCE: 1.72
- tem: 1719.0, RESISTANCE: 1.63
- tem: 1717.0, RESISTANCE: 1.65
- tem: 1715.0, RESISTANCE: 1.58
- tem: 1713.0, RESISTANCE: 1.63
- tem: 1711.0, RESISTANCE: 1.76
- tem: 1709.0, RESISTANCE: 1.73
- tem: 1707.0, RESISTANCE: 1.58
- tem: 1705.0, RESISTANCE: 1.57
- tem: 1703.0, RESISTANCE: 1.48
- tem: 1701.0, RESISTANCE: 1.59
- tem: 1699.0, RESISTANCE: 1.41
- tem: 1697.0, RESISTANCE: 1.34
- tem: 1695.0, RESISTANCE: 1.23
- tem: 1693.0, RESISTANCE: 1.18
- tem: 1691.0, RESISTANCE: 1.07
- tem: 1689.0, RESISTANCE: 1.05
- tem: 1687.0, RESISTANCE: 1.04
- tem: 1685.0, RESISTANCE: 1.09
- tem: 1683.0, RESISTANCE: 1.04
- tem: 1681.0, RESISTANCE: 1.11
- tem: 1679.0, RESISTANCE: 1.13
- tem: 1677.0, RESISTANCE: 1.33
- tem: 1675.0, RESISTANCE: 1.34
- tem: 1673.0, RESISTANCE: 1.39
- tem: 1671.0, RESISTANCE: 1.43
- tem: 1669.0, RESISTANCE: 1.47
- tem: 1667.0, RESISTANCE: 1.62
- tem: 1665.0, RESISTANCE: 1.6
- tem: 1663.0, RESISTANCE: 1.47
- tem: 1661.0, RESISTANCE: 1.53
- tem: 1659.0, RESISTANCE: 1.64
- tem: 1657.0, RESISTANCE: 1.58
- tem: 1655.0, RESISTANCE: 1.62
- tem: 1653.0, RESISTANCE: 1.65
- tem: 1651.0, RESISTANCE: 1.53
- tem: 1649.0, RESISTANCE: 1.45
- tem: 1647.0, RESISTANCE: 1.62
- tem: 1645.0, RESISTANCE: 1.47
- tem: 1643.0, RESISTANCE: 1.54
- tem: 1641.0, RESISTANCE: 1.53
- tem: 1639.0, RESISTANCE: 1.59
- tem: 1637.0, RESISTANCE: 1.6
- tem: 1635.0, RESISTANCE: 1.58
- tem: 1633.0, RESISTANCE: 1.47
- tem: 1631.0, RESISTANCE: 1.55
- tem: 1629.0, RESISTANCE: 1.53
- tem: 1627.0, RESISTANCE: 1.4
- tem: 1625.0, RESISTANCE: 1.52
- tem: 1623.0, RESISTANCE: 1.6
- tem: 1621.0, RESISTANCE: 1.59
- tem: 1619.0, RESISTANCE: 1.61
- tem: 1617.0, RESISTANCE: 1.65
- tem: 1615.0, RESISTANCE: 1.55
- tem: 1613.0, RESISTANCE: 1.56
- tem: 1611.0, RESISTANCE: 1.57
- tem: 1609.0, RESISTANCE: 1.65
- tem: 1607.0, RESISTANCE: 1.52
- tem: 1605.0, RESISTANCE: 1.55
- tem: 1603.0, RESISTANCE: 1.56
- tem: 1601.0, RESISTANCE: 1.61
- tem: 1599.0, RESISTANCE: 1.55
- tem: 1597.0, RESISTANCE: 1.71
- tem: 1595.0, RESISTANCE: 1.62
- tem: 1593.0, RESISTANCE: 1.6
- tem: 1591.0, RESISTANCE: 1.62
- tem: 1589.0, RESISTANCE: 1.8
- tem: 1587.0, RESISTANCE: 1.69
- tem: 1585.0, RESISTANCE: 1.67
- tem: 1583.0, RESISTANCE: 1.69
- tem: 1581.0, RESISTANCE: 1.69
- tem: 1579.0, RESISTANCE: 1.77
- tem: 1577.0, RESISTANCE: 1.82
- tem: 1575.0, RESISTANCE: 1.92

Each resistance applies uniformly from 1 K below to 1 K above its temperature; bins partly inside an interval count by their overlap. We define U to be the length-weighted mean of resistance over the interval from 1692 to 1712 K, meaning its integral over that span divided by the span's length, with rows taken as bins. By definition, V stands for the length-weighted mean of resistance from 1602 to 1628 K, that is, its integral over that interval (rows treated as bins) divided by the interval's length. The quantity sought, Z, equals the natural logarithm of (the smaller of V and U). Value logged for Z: 0.40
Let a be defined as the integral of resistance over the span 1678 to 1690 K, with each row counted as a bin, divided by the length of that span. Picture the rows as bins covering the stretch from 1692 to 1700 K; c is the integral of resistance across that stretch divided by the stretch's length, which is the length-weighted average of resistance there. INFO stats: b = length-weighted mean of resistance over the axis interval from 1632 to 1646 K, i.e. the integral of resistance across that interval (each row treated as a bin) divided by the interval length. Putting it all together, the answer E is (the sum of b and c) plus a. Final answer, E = 3.91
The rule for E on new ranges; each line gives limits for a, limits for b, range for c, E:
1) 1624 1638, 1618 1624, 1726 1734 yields 4.82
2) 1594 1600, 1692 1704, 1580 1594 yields 4.68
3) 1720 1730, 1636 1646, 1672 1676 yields 4.58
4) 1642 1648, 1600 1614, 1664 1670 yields 4.68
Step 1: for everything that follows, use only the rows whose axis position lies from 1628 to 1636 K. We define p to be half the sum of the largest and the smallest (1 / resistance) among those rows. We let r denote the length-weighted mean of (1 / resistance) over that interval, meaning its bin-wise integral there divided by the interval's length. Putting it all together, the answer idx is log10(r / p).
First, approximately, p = 0.657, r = 0.653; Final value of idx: -0.002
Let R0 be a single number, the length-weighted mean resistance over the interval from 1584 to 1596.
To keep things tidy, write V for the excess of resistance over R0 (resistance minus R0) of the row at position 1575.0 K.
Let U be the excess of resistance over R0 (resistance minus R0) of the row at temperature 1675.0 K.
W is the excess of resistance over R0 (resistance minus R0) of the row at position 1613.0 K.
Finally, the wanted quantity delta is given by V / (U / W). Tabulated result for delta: 0.08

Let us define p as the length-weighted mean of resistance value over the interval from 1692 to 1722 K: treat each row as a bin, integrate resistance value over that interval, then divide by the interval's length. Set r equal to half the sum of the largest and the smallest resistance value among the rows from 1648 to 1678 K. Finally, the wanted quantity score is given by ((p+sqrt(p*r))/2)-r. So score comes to 0.04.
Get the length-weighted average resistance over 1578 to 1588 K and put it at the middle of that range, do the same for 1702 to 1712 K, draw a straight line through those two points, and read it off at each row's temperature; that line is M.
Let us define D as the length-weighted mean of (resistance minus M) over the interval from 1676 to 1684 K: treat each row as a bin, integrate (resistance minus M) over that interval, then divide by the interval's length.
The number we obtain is -0.49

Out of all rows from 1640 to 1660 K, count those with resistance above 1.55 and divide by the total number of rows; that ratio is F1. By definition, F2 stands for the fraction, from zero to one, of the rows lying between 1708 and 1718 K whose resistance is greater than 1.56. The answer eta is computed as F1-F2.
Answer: -0.50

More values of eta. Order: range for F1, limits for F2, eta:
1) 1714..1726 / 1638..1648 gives 0.60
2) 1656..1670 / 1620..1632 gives 0.24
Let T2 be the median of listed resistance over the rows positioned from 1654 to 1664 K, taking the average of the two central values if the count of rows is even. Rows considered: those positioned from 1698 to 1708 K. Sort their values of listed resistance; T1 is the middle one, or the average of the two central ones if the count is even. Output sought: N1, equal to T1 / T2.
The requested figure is 0.99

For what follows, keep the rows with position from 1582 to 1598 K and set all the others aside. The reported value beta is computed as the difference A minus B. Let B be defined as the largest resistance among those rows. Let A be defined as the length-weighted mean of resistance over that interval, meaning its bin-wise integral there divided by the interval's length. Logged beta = -0.125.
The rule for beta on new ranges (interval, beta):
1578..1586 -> -0.065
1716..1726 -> -0.088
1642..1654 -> -0.107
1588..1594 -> -0.127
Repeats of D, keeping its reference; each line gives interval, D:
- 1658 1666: -0.09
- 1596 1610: -0.10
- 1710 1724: 0.03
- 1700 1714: 0.00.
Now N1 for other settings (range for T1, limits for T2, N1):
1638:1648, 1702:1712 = 0.97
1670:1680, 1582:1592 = 0.79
